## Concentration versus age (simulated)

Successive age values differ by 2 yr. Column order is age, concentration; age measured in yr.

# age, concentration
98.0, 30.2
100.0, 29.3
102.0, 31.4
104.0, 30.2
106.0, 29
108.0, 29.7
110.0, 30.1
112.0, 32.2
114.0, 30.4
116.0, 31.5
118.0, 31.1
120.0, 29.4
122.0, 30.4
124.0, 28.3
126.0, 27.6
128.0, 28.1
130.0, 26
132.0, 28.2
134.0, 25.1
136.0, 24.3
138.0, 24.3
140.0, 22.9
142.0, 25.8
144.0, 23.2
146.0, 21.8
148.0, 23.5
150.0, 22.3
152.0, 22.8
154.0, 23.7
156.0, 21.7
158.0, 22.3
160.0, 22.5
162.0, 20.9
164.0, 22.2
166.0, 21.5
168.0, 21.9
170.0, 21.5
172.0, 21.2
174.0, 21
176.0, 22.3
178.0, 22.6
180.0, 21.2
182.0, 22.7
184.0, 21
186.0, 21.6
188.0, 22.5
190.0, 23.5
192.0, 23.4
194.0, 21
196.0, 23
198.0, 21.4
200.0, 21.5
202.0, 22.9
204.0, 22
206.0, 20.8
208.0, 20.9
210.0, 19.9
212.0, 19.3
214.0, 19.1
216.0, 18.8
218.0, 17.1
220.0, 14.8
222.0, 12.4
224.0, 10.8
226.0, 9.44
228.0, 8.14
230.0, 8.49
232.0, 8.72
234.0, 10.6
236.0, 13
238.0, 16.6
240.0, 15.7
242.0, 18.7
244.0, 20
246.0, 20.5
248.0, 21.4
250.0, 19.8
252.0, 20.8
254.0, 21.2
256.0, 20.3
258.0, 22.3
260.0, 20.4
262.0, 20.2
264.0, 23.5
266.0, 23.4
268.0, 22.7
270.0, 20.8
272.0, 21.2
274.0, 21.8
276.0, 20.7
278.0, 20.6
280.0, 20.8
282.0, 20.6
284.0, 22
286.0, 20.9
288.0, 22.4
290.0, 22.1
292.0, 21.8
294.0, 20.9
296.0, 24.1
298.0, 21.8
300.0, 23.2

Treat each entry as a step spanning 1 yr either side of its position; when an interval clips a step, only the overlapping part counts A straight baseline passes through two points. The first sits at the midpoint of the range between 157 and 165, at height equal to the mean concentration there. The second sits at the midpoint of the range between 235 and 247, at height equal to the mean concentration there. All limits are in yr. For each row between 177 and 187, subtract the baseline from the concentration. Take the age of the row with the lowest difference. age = 180.0 yr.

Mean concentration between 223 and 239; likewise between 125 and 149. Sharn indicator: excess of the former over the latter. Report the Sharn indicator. -14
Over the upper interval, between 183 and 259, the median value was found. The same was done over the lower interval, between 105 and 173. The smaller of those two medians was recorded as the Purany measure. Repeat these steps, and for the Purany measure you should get 20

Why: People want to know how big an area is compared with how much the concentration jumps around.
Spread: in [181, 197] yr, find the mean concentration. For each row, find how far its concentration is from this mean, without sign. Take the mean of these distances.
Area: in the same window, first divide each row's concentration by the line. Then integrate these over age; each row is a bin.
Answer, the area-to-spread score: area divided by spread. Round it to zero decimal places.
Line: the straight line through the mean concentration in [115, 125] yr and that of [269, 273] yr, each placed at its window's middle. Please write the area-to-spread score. 16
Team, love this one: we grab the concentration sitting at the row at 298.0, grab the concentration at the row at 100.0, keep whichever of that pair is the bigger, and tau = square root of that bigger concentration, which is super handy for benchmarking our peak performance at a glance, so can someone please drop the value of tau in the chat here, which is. 5.4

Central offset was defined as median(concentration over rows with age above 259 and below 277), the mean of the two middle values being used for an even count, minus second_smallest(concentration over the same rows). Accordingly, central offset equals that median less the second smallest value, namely 0.80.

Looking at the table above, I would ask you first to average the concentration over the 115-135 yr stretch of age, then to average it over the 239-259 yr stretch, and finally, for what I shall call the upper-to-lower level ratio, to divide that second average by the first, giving 0.70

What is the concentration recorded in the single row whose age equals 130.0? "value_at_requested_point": 26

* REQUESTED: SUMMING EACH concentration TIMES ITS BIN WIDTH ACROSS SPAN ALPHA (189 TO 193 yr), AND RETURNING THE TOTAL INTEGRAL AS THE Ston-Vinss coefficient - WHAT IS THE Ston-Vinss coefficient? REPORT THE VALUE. 94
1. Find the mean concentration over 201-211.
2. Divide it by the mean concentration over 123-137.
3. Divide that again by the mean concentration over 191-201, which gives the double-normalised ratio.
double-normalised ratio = 0.036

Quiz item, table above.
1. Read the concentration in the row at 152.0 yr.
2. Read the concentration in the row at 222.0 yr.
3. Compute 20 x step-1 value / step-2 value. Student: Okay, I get 36.8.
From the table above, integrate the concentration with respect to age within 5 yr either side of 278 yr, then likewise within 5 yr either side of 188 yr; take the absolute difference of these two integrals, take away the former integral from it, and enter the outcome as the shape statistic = -194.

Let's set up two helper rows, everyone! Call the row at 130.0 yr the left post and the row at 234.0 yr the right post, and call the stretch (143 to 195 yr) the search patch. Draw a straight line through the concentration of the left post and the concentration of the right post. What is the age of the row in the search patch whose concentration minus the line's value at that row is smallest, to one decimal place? 146.0 yr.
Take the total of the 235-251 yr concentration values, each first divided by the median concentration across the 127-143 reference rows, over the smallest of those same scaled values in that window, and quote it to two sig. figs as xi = 11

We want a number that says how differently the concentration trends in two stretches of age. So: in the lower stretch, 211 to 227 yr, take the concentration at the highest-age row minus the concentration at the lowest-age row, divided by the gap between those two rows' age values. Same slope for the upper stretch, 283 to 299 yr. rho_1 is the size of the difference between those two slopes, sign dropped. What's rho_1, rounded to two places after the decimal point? 0.69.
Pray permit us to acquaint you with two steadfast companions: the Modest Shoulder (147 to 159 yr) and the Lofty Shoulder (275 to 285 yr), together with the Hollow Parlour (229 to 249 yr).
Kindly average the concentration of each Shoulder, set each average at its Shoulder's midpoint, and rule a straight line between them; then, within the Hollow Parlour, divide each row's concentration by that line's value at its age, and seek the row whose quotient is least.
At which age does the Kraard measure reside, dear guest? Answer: 230.0 yr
